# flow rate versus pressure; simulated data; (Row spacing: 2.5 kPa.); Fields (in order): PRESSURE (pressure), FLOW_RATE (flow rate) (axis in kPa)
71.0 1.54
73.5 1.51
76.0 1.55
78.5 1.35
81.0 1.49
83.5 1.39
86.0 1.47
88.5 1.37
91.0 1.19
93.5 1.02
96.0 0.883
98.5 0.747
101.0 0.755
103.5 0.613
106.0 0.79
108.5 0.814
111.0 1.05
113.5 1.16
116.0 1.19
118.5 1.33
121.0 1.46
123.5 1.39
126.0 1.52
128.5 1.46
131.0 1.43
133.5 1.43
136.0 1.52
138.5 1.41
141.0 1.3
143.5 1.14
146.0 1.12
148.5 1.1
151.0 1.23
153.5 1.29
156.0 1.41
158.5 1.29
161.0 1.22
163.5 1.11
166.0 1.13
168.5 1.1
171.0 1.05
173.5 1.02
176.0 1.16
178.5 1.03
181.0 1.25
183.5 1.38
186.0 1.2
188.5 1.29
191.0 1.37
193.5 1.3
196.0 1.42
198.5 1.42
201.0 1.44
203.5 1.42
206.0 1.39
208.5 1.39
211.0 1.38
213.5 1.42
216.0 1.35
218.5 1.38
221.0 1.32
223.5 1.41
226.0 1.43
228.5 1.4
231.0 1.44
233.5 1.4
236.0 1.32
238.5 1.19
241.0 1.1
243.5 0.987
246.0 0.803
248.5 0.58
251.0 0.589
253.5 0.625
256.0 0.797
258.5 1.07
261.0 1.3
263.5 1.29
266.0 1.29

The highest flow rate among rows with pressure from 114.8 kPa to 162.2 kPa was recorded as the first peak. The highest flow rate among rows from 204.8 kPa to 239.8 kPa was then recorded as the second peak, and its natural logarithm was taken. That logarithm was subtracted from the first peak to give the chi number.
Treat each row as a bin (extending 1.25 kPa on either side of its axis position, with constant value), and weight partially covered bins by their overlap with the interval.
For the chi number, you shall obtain 1.16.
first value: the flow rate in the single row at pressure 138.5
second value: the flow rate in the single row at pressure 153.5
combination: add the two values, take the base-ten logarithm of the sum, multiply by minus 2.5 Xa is -1.08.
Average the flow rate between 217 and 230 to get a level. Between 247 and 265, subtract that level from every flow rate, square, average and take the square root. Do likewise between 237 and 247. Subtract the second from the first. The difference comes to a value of 0.18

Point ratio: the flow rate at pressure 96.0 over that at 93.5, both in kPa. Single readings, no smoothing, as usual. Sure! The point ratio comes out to 0.87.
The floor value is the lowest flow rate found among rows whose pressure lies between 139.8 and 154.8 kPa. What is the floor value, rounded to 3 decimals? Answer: 1.100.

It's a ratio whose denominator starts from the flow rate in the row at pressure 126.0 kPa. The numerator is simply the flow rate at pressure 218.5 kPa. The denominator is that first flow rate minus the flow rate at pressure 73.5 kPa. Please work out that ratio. 138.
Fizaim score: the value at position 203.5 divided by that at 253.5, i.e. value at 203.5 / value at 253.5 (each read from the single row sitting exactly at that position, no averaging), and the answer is 2.27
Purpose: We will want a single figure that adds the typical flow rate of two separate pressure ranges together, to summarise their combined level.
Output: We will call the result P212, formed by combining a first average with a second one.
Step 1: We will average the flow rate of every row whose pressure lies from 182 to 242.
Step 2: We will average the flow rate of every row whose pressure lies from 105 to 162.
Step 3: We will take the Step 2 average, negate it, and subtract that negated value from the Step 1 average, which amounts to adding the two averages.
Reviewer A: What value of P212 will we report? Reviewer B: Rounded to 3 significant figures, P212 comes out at 2.62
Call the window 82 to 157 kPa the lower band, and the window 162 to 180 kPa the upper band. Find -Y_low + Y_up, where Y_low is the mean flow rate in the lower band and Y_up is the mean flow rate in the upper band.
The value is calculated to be -0.11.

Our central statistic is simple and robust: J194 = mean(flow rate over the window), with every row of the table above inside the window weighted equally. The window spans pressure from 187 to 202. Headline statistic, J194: 1.37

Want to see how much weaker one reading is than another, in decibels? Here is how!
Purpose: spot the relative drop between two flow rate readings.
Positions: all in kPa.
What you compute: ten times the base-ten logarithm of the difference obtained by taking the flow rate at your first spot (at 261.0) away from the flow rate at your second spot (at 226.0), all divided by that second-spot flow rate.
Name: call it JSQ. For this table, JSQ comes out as -10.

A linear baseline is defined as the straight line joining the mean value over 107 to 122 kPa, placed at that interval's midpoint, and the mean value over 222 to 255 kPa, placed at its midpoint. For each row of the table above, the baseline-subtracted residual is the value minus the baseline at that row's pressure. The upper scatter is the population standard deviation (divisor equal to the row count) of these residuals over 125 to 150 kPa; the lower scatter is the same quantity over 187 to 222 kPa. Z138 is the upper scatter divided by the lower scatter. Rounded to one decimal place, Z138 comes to 3.3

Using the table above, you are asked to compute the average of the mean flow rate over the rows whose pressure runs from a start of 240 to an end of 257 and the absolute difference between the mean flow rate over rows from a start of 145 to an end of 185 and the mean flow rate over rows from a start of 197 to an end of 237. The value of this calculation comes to 0.50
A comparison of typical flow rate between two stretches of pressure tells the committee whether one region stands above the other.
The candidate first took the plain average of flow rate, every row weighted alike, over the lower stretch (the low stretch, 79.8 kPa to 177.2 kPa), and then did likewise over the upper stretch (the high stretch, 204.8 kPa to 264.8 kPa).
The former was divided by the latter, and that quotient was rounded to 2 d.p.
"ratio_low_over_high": 1.01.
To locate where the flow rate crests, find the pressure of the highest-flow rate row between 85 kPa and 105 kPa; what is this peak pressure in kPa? 86.0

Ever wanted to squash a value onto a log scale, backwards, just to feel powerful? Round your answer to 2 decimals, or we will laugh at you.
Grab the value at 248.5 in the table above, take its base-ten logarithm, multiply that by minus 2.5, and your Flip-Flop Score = 0.59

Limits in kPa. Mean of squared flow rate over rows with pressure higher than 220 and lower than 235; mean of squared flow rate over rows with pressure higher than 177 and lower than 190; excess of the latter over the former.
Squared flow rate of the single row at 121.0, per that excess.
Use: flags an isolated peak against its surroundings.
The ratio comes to -5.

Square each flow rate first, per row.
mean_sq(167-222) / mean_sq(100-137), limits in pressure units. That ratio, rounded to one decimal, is 1.1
